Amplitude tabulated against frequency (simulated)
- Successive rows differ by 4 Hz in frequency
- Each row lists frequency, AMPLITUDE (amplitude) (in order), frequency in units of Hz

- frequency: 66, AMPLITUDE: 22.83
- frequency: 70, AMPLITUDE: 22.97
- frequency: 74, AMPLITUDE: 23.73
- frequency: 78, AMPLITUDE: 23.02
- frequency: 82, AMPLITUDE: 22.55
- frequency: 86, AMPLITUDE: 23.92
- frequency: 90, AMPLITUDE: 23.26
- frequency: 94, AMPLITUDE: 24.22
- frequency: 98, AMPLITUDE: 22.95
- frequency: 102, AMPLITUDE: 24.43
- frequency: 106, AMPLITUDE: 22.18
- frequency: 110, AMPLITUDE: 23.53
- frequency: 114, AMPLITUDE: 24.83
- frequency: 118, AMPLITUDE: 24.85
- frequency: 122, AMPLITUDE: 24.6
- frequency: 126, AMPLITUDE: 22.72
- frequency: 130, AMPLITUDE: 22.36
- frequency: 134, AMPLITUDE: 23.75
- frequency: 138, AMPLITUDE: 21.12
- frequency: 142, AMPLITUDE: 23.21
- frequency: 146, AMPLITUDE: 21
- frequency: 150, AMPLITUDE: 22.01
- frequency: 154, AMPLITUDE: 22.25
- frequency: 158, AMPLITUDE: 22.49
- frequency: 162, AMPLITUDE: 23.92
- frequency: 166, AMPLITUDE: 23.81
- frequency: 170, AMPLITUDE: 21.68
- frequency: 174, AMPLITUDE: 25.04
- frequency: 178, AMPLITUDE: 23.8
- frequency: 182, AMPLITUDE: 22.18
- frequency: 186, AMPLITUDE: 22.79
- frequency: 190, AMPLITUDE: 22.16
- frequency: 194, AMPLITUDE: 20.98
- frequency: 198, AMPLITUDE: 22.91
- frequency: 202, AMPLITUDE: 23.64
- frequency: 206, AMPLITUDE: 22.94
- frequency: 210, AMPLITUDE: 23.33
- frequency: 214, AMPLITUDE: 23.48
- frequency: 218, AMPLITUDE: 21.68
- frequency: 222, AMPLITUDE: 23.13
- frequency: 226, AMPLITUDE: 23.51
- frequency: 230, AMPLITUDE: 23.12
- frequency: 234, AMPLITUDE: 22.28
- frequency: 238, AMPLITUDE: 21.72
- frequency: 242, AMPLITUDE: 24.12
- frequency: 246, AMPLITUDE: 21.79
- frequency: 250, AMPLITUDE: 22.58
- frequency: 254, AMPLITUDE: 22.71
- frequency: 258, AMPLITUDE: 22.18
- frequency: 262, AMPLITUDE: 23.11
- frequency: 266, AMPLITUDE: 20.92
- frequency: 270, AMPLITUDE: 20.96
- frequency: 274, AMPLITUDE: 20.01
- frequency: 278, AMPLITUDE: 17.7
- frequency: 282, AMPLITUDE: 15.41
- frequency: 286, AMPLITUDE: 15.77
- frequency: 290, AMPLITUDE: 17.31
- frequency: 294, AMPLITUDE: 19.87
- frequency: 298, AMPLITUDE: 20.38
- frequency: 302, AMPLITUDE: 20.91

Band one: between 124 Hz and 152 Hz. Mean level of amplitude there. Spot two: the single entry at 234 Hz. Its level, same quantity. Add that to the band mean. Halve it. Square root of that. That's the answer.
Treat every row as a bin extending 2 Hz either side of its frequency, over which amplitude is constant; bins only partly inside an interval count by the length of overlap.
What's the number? 4.72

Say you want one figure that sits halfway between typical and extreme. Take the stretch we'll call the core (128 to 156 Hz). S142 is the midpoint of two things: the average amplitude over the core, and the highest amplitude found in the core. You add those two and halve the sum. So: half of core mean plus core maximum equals 23.0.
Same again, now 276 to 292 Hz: 17.1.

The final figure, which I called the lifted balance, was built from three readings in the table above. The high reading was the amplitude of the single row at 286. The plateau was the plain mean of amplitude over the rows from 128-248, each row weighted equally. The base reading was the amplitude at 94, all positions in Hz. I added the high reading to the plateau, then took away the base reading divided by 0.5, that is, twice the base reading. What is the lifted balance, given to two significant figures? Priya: -9.9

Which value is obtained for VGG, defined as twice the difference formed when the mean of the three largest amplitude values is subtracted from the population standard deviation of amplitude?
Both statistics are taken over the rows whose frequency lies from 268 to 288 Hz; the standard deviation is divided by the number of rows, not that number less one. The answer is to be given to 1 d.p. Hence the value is -34.7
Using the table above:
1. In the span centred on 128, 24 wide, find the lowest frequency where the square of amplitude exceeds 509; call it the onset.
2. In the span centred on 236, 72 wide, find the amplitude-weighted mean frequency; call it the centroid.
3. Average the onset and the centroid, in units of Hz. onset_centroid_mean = 176.8 Hz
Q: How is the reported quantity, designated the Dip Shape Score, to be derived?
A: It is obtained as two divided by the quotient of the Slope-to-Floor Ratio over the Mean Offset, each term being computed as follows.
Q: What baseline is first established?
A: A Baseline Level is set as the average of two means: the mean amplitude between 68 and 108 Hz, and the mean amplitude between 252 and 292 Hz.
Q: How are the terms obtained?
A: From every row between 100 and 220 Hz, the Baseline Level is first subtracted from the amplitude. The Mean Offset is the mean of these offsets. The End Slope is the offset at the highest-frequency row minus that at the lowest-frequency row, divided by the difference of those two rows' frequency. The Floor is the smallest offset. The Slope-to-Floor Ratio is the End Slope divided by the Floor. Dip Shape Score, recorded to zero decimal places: 62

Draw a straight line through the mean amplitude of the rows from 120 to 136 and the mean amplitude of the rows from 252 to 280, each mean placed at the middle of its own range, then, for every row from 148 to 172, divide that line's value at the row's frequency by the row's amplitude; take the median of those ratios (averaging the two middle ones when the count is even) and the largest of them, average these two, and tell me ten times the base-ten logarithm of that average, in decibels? 0.15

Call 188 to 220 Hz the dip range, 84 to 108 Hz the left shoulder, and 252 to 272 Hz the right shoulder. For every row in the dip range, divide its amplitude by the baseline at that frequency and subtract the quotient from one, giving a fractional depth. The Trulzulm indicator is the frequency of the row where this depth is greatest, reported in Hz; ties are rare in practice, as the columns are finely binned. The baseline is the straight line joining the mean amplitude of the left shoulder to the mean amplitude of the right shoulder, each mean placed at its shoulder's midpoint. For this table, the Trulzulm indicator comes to 194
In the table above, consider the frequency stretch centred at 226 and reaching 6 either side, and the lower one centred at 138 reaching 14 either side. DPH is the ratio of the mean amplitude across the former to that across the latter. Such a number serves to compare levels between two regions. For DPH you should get 1.04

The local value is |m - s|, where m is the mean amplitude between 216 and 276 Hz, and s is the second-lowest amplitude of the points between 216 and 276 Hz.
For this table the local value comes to 1.3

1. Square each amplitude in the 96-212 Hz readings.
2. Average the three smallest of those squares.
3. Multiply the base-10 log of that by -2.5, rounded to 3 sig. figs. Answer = -6.61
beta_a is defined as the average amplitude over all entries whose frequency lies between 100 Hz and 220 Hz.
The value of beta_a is 23.0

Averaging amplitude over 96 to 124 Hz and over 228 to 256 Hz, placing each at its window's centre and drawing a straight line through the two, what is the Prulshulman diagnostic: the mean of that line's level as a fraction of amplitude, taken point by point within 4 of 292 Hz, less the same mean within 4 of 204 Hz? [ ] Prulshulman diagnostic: 0.21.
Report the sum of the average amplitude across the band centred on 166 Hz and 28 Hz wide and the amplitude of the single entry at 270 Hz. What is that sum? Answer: 44.2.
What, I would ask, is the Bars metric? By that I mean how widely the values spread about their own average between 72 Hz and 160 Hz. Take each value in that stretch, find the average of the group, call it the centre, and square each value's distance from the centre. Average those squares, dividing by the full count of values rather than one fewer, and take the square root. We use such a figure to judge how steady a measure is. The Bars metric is 1.08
